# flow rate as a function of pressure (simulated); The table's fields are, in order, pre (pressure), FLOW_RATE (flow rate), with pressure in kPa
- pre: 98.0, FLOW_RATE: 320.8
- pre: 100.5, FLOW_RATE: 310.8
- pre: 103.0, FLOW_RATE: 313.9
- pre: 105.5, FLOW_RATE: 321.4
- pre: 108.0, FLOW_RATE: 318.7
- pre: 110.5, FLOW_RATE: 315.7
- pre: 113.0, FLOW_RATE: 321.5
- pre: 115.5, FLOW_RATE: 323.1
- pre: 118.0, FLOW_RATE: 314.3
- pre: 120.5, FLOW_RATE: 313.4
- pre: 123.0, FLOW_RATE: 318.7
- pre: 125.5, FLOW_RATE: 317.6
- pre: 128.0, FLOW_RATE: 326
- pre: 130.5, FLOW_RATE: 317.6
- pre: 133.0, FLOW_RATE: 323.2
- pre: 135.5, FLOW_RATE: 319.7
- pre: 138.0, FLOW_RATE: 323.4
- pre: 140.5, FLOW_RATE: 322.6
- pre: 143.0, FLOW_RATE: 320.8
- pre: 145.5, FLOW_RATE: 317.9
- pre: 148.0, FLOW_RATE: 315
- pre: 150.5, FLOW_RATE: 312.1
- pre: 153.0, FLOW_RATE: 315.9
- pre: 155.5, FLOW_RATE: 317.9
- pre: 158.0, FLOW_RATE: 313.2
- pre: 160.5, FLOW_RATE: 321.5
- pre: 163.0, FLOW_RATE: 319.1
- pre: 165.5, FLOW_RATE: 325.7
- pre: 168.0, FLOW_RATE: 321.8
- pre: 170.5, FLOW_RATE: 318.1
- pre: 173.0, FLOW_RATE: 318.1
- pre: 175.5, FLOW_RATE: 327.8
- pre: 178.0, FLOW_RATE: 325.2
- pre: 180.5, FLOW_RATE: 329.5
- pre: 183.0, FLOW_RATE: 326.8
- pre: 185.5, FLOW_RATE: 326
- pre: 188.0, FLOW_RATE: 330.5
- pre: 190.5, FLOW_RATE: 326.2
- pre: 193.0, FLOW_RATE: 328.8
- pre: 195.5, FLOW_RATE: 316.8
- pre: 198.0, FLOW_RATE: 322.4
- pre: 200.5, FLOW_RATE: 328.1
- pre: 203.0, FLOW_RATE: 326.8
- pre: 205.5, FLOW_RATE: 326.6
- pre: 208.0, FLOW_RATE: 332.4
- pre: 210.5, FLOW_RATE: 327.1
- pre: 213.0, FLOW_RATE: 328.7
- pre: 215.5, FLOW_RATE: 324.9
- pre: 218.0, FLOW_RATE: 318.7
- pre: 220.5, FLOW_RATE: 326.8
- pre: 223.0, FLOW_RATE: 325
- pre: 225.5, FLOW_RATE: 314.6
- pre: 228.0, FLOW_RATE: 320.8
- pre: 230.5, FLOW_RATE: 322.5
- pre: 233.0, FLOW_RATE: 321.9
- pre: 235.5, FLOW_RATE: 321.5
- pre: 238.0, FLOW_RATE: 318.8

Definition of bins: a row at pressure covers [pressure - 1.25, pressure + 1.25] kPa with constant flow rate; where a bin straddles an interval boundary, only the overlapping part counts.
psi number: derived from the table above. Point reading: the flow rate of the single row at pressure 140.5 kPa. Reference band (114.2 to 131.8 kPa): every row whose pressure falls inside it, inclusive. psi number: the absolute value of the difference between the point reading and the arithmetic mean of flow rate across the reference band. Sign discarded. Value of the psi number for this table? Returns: 3.9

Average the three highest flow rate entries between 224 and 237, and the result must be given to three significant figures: 322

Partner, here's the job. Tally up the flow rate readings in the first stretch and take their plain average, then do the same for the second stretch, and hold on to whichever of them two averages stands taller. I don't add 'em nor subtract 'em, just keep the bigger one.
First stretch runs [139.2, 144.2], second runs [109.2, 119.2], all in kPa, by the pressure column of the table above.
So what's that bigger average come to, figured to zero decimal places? 322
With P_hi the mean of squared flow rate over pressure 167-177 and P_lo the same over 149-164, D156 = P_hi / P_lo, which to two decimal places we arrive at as 1.03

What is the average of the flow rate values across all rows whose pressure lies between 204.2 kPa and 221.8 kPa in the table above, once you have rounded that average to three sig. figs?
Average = 326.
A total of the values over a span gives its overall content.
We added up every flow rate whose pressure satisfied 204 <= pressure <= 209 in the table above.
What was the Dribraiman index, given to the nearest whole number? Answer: 659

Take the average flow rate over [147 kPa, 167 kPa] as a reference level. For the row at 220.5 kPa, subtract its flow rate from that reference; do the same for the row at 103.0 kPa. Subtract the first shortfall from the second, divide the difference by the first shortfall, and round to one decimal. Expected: -1.4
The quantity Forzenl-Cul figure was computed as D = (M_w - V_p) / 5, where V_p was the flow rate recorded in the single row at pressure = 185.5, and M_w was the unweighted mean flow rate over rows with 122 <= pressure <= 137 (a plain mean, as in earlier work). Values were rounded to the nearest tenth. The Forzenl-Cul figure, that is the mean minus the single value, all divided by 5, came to -1.1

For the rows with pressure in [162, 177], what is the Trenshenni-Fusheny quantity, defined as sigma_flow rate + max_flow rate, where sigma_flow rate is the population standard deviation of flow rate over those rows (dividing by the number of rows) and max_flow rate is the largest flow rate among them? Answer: 332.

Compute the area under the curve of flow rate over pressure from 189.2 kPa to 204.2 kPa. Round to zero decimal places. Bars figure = 4873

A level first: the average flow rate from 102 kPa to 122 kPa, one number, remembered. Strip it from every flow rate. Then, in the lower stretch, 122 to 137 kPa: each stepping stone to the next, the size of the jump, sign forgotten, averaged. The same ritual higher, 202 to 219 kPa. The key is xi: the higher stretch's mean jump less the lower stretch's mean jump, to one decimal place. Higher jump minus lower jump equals -1.6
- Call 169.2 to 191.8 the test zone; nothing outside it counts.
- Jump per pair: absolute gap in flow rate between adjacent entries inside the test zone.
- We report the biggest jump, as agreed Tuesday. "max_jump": 9.7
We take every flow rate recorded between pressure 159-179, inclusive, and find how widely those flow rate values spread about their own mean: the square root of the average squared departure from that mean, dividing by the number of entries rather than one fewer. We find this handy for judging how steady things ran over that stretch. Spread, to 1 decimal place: 3.5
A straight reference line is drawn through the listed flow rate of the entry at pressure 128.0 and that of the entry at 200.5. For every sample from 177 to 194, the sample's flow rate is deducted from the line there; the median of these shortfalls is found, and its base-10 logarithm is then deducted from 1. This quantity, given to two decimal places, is 1.10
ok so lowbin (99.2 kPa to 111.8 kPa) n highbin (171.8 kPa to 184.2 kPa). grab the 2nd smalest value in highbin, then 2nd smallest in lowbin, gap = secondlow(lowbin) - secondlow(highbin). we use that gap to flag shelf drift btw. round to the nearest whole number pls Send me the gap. -11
